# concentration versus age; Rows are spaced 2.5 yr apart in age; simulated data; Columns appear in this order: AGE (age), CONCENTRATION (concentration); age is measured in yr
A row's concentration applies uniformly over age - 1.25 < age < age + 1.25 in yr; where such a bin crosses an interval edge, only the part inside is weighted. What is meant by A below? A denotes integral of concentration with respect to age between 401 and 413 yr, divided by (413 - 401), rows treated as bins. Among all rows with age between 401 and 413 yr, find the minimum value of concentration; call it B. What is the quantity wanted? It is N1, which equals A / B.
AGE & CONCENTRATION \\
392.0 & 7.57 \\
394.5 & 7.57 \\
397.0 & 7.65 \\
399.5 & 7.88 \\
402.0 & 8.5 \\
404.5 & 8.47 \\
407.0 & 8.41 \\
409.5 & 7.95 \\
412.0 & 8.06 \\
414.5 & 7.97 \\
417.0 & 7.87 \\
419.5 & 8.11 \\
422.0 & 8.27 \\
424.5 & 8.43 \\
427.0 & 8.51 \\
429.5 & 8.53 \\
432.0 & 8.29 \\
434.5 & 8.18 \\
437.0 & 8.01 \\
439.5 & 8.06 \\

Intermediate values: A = 8.28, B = 7.95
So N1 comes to 1.04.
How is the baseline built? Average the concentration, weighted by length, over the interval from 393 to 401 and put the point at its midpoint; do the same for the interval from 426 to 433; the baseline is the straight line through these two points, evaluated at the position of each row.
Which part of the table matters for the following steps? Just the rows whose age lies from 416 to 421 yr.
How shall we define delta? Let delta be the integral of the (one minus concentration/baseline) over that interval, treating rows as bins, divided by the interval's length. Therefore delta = 0.023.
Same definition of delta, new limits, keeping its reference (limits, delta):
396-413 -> -0.032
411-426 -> 0.009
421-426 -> -0.006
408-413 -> 0.000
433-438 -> 0.055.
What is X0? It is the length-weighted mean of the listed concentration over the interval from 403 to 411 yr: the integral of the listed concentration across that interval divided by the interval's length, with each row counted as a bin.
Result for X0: 8.28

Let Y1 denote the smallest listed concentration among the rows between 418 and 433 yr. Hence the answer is 8.11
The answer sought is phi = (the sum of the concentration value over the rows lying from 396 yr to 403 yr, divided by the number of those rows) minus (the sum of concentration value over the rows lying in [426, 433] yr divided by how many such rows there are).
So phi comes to -0.43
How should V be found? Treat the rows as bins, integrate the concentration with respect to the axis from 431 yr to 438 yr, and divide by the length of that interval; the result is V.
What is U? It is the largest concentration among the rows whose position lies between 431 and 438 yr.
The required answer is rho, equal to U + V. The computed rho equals 16.5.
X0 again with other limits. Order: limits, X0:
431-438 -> 8.16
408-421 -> 8.01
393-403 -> 7.88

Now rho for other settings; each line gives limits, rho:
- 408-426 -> 16.5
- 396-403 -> 16.5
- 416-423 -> 16.4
